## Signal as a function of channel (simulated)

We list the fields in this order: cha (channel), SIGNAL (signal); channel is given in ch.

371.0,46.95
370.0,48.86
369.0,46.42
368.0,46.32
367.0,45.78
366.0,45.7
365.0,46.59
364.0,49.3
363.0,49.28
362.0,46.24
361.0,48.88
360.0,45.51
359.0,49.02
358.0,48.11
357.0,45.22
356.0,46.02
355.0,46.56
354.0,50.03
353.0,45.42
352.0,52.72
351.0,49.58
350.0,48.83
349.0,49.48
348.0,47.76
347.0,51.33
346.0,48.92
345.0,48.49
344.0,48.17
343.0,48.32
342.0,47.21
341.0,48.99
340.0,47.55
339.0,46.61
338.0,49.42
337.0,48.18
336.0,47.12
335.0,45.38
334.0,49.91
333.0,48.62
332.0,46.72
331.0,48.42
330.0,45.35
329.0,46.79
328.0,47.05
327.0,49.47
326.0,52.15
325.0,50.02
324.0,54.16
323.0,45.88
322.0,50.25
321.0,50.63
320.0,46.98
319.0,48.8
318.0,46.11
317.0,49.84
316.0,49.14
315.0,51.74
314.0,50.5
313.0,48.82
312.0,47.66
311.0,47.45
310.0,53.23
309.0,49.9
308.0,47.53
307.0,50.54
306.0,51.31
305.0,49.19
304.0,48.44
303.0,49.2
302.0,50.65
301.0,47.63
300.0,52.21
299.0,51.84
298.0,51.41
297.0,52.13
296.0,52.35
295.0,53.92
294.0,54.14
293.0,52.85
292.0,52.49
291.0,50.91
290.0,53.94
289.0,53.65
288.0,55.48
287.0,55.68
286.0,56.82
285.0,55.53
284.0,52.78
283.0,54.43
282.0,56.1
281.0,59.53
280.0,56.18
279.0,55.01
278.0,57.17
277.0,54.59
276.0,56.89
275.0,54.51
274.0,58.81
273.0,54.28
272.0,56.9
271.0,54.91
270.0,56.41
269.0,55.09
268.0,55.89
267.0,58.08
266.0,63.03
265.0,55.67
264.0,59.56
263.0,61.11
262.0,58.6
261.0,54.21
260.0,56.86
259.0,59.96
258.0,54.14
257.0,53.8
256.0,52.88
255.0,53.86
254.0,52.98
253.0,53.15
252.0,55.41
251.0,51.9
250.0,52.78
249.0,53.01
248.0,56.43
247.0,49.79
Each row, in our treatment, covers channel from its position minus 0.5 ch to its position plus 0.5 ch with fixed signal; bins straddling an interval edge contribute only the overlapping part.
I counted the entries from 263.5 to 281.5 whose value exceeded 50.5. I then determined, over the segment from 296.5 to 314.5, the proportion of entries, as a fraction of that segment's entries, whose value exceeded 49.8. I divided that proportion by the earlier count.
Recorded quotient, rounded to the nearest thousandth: 0.031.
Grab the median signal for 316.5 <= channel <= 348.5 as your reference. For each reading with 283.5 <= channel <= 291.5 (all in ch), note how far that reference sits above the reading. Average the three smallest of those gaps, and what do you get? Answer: -7.6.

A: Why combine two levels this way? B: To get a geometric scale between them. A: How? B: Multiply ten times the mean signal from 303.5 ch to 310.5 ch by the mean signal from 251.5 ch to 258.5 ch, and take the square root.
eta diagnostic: 164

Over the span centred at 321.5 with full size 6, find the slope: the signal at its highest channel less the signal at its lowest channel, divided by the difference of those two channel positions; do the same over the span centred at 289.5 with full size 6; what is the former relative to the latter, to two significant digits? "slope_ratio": -1.7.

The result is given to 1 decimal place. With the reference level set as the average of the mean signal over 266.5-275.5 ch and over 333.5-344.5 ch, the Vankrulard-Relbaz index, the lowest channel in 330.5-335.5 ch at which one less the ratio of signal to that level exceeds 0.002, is 331.0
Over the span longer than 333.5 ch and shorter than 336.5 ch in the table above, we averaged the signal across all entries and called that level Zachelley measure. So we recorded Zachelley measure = 47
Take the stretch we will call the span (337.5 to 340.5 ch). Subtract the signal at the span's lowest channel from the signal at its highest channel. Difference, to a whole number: -2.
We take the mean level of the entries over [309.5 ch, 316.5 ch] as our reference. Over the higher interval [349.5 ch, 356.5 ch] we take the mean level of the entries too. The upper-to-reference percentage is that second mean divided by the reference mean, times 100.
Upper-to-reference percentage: 97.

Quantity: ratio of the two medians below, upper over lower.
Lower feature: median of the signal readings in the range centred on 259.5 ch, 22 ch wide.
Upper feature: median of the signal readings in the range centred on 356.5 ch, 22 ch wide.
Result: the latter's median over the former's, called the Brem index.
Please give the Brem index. 0.877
